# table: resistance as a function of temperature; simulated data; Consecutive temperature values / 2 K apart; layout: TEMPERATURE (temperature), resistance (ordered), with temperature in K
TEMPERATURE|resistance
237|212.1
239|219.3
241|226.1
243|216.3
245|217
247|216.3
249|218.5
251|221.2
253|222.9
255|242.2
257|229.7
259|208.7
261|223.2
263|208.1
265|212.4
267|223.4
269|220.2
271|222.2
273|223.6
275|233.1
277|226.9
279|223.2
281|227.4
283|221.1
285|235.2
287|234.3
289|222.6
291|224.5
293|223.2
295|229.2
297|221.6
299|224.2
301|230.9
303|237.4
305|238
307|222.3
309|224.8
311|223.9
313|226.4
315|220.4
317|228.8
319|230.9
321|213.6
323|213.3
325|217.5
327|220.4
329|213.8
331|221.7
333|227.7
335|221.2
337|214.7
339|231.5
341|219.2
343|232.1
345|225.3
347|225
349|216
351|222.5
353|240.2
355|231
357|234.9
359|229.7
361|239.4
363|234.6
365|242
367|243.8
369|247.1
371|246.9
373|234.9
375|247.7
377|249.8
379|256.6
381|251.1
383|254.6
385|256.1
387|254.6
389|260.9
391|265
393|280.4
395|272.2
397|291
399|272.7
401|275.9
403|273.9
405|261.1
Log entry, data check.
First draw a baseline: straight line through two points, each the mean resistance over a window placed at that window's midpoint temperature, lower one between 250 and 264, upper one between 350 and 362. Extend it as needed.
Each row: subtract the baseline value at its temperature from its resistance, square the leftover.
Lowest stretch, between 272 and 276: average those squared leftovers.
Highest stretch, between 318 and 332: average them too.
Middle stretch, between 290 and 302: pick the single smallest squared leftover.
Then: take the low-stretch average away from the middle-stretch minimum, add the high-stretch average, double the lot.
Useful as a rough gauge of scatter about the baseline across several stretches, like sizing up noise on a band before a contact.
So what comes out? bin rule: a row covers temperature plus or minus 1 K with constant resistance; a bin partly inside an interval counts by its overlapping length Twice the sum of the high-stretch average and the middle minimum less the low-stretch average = 233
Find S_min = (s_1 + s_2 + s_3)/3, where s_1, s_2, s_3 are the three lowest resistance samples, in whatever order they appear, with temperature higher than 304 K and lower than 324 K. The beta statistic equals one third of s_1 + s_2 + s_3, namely 216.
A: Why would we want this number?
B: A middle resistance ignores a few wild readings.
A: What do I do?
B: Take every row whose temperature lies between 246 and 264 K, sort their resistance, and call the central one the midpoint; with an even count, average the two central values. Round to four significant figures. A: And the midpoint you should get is 221.2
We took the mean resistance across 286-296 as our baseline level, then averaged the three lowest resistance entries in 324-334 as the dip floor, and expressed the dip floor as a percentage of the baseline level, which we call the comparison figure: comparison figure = 96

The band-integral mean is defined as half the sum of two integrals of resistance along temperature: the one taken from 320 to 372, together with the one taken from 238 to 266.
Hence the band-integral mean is 9007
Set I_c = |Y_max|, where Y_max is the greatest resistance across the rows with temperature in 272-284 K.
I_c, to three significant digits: 233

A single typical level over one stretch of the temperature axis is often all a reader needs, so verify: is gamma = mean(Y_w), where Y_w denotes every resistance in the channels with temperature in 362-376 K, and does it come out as 242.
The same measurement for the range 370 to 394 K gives 255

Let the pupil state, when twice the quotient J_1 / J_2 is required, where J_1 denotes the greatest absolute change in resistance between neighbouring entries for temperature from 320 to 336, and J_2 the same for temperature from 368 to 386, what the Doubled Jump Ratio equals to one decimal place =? 1.2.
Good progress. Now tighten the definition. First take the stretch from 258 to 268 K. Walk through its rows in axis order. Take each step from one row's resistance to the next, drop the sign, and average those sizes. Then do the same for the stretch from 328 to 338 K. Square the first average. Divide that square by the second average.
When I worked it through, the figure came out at 19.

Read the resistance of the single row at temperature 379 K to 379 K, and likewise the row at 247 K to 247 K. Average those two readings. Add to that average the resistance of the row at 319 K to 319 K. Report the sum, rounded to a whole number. 467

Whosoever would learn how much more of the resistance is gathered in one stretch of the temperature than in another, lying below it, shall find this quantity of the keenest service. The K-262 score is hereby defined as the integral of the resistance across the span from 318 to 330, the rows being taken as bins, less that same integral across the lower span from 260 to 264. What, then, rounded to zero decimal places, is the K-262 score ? 1756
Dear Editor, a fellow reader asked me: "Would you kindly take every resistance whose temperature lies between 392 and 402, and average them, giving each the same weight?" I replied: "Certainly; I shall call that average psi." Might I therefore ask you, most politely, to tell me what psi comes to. 278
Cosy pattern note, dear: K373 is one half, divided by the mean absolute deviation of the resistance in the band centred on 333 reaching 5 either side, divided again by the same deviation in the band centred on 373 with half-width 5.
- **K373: 0.027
